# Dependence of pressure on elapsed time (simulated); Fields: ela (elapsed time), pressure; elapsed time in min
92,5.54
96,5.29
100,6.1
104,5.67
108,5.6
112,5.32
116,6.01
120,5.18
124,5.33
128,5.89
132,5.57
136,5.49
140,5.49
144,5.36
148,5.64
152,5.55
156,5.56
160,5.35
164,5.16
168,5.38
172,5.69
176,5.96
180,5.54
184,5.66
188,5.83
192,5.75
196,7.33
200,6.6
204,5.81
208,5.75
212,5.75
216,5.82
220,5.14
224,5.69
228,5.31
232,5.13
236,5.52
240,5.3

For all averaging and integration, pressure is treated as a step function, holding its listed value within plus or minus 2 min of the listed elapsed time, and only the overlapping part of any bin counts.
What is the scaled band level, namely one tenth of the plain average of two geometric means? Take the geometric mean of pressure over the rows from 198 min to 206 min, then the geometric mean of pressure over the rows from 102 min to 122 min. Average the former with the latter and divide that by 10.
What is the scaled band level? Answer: 0.59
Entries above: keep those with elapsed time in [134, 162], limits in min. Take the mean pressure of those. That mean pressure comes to 5.49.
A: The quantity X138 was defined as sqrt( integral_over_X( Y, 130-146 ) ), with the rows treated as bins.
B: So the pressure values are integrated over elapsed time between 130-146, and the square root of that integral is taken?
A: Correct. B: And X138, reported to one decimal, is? 9.4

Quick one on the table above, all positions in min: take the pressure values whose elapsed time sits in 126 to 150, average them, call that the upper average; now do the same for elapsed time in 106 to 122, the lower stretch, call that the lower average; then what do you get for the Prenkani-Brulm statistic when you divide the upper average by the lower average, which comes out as 1.01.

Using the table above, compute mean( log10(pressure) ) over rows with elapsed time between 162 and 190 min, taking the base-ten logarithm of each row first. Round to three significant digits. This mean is 0.748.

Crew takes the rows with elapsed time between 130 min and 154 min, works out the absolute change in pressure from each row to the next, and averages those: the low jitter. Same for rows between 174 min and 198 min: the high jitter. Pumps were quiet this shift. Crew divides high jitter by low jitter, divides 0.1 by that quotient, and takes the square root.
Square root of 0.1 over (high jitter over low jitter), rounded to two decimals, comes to 0.16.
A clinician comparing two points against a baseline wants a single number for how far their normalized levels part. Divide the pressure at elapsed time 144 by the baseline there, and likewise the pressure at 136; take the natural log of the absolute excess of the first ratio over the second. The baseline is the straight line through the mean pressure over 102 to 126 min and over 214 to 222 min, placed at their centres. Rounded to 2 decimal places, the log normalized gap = -3.77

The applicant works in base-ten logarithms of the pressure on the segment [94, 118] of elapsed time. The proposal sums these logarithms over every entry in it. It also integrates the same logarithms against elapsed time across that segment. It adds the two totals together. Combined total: 22.58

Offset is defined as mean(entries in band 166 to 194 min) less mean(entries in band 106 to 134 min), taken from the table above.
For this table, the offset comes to 0.1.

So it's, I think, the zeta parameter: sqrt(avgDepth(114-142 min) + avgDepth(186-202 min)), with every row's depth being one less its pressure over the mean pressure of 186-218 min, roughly 0.19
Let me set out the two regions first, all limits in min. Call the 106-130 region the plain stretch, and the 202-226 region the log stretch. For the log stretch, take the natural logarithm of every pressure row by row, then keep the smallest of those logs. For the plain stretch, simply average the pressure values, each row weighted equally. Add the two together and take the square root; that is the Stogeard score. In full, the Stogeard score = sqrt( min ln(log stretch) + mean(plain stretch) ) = 2.68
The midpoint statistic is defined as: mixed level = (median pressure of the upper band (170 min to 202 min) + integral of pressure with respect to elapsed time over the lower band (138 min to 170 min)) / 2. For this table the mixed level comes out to 89.9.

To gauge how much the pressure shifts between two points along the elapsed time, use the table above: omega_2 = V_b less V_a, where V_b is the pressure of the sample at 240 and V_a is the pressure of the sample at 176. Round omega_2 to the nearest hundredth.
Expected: -0.66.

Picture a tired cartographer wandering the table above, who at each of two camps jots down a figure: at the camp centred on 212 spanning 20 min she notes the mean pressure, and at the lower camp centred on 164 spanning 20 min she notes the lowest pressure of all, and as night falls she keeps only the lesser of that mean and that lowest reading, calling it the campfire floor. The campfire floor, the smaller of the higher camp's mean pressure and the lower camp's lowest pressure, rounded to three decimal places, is 5.160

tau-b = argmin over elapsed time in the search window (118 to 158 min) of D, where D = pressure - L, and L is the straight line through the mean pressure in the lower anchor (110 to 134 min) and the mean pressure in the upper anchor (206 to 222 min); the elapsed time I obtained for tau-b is 120 min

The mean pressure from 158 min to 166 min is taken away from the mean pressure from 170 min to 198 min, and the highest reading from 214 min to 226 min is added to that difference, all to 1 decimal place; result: 6.5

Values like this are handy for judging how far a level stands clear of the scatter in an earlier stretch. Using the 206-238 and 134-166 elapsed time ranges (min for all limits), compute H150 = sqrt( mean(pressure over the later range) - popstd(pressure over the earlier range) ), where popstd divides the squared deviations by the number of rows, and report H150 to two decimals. 2.32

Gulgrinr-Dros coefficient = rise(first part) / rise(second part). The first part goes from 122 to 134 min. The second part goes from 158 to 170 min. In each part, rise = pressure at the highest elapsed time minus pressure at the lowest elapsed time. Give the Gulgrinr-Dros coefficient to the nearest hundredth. 8.00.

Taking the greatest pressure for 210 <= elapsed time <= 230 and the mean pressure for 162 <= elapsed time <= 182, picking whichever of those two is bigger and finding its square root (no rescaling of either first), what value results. 2.41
